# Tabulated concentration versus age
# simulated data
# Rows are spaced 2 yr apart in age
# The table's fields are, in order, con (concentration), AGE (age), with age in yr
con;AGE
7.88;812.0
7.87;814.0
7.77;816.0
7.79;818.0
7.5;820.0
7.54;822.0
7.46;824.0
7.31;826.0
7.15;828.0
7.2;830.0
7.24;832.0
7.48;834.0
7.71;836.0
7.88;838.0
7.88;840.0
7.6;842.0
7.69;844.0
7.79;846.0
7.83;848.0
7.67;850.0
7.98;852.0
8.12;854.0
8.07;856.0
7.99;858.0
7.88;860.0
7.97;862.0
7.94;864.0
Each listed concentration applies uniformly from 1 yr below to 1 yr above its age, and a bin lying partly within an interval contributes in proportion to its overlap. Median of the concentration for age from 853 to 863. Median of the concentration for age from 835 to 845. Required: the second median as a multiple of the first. 0.965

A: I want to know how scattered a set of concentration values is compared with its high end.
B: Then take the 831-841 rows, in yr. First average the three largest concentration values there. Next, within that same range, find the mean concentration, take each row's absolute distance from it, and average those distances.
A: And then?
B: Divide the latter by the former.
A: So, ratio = 0.0284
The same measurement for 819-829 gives 0.0173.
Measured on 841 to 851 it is 0.0097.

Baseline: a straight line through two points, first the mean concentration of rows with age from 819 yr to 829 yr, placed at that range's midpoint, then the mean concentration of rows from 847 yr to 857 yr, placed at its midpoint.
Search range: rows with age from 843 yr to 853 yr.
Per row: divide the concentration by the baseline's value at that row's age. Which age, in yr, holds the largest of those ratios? 852.0 yr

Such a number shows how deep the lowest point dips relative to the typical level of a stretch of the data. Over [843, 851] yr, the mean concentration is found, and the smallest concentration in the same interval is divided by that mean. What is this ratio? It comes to 0.990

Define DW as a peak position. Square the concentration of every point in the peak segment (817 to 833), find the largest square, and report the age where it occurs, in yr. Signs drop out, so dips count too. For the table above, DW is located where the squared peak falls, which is 818.0 yr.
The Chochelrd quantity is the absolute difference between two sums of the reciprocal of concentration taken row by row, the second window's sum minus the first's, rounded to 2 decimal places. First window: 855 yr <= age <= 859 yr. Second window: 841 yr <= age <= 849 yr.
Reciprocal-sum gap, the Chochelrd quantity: 0.27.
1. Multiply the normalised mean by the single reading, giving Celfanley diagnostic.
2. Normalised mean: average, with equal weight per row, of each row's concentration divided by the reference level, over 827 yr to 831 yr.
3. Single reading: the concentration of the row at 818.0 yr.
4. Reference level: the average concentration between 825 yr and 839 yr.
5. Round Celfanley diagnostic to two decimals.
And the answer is 7.53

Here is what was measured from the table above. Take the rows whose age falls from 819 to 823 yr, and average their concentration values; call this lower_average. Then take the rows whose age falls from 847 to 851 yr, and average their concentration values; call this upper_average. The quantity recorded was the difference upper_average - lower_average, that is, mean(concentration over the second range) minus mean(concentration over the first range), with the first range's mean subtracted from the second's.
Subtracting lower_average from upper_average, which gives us 0.23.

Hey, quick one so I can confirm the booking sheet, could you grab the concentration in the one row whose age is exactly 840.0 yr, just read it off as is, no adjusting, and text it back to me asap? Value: 7.88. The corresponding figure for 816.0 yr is 7.77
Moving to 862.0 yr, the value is 7.97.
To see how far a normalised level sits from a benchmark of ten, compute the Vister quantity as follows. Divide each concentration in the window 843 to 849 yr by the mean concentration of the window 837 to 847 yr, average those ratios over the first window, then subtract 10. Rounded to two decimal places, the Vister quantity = -9.00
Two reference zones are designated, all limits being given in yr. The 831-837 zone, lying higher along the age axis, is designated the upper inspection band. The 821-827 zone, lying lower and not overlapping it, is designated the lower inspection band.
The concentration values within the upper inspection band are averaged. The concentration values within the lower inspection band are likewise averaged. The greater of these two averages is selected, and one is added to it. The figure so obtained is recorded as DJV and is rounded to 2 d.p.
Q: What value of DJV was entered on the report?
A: 8.48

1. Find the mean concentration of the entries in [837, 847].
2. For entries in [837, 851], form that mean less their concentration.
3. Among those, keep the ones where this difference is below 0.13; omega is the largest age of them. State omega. 850.0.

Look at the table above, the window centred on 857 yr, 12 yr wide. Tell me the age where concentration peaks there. 854.0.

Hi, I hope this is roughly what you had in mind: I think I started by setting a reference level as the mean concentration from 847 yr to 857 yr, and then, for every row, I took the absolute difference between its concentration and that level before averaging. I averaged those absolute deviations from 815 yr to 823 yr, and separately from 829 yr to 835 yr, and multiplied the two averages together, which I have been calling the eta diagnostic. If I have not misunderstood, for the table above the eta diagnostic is 0.178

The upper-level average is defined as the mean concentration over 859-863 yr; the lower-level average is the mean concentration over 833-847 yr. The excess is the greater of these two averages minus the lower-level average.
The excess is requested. 0.21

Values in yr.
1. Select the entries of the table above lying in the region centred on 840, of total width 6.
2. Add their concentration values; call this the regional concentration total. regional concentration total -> 23.4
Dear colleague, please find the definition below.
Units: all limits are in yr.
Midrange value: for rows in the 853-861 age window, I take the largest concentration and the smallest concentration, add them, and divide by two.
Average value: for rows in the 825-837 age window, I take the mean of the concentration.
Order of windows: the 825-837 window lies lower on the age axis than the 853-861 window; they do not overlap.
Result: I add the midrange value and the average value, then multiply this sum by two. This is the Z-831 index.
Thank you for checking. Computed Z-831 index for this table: 30.7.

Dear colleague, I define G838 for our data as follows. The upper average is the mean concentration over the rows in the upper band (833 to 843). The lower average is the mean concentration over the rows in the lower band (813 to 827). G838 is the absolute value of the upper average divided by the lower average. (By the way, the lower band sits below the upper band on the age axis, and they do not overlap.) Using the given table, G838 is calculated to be 1.01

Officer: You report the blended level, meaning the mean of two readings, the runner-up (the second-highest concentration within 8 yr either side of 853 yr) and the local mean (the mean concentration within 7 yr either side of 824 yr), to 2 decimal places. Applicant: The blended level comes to 7.75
